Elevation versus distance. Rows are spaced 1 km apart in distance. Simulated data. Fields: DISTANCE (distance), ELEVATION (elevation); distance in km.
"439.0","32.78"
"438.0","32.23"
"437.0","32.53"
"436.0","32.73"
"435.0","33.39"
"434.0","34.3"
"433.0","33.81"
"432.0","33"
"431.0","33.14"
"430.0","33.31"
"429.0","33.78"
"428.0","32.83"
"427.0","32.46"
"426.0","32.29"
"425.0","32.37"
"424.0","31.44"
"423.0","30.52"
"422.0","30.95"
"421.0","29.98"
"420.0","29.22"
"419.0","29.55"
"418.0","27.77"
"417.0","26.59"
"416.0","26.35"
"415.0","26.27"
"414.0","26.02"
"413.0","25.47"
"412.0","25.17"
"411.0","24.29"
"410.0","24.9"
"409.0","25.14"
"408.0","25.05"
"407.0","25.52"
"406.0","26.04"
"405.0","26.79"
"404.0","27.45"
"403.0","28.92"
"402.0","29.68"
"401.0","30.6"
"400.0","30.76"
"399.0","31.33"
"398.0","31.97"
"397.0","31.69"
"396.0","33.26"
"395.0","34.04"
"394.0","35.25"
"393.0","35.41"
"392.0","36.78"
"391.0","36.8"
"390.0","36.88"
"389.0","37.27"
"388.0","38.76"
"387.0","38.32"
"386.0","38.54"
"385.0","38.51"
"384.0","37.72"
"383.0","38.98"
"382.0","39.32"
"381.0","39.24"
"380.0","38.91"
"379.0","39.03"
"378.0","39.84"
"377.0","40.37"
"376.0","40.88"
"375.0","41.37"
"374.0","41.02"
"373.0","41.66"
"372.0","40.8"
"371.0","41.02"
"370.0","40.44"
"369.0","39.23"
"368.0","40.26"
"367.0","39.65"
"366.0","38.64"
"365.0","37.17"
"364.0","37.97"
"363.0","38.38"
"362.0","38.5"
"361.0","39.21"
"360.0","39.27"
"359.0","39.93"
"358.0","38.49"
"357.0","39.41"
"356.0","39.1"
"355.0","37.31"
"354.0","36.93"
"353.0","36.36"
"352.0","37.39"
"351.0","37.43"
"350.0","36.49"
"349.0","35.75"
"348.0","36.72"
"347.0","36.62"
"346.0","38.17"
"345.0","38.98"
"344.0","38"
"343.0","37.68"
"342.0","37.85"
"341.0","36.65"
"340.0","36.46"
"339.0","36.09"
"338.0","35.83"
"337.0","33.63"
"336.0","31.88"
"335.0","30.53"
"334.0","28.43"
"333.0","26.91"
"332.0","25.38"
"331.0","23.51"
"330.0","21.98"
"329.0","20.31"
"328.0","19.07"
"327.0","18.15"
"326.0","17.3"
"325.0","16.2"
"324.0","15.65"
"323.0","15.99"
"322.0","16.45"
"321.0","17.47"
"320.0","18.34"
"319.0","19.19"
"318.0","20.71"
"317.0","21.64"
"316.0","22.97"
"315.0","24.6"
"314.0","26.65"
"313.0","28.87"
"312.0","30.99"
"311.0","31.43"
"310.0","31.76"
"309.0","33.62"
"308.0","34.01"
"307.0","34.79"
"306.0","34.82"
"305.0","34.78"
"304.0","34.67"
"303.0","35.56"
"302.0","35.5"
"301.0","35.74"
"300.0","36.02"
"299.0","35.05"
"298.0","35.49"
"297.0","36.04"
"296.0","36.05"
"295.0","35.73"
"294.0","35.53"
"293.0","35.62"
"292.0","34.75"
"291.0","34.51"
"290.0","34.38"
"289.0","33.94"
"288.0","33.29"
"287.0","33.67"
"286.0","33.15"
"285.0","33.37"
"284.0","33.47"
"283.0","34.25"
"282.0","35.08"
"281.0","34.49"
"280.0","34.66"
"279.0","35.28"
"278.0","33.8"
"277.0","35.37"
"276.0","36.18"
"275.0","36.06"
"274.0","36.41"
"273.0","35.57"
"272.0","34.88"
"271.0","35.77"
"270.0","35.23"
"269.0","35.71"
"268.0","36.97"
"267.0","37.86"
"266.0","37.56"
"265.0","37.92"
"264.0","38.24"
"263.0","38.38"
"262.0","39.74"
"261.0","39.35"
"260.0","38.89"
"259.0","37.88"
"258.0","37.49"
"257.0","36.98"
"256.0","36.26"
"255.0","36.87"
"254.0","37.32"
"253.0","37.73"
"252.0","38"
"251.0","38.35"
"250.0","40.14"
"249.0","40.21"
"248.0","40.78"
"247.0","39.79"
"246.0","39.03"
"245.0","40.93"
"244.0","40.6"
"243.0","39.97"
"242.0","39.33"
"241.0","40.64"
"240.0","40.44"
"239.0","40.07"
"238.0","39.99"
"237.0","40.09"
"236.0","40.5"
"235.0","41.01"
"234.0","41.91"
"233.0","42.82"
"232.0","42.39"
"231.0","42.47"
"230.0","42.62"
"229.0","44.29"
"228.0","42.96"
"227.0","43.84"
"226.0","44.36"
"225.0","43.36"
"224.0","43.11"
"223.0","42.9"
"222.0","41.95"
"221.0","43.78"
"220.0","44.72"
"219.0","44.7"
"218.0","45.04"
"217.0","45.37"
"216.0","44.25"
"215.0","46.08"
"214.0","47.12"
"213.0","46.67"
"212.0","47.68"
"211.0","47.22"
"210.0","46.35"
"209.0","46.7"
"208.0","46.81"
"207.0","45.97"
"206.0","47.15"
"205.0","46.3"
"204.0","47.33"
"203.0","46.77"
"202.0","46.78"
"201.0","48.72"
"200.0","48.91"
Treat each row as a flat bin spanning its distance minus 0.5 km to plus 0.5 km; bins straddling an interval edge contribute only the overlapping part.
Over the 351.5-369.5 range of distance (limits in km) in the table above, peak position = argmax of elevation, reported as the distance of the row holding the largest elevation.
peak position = 368.0 km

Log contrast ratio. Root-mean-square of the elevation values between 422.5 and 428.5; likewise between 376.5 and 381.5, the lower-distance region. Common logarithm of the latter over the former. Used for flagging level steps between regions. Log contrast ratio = 0.091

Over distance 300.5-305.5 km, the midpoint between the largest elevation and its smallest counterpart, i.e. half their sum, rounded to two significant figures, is 35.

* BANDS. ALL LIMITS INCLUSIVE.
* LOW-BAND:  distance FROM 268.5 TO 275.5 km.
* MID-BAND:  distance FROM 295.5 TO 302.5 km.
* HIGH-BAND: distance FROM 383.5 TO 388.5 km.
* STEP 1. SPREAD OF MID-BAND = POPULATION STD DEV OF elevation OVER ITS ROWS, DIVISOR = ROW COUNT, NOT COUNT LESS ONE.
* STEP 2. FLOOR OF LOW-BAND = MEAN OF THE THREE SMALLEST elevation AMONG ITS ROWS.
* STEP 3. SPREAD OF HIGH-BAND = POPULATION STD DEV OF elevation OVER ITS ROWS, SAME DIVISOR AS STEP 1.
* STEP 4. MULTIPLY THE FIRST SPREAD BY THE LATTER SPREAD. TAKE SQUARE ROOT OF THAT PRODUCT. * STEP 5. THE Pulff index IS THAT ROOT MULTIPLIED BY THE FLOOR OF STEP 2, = 12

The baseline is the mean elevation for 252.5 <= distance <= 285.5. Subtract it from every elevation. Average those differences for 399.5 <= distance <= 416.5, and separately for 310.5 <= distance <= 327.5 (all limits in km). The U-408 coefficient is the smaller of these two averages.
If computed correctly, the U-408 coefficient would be -15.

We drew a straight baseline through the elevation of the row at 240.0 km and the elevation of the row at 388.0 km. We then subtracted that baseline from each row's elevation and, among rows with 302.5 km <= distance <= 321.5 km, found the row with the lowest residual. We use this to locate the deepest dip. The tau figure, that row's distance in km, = 321.0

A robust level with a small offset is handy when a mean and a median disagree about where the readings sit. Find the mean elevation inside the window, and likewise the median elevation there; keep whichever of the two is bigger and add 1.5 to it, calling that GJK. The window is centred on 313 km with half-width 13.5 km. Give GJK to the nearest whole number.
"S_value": 30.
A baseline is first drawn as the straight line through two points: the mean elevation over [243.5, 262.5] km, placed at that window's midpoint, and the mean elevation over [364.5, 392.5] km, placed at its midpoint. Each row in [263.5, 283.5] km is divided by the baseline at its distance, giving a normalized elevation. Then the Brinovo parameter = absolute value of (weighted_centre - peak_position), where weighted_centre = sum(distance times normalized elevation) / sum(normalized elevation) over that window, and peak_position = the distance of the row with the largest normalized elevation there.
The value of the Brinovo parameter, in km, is 9.3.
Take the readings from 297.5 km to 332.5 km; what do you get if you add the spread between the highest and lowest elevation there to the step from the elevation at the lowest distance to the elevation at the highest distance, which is 10.3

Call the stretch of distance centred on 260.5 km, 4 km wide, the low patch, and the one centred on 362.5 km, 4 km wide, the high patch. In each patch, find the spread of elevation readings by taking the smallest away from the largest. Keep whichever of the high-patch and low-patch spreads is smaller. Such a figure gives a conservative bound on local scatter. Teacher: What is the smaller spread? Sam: 1.2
